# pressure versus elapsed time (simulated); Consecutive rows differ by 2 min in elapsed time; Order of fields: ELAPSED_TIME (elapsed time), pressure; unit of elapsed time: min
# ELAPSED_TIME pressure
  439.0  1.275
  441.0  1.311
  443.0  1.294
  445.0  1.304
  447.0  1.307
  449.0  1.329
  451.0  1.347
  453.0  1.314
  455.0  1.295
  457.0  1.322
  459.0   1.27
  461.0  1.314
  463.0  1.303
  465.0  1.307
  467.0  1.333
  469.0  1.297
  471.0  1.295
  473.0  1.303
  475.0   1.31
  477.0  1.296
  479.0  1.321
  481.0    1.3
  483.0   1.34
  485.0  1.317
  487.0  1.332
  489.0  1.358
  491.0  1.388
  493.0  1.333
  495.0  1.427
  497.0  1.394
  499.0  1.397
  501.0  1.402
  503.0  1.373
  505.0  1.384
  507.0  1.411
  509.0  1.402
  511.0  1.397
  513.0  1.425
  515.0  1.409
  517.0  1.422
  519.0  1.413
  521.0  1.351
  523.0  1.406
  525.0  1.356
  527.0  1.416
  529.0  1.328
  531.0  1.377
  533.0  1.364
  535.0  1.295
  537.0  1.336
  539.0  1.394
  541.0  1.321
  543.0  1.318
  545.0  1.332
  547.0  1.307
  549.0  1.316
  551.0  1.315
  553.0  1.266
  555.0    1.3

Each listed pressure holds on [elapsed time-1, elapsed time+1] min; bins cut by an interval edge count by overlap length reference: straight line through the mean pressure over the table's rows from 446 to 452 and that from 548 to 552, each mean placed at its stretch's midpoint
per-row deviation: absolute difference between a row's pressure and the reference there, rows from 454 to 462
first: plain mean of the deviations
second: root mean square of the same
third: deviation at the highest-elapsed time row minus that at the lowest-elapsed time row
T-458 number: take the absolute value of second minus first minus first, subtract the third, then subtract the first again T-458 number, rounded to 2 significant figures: 0.013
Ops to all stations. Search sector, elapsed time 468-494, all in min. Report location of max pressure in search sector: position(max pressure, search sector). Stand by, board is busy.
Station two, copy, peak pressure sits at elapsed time 491.0 min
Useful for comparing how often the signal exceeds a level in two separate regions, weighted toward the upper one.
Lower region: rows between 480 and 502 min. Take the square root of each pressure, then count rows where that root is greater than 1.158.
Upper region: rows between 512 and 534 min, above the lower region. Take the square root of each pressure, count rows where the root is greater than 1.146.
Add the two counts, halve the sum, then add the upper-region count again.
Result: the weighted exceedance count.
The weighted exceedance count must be 19.5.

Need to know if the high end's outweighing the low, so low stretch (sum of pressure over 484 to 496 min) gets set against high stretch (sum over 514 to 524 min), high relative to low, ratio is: 0.9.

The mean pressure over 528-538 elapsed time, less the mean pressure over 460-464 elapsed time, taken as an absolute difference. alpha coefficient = 0.03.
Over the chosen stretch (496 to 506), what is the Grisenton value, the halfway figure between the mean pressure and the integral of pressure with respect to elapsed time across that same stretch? 7.6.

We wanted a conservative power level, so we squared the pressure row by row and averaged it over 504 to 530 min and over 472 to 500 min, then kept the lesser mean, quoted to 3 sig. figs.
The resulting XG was 1.81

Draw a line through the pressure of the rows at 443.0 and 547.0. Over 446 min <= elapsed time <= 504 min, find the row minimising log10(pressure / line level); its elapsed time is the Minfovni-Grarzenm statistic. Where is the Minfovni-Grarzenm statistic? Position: 459.0 min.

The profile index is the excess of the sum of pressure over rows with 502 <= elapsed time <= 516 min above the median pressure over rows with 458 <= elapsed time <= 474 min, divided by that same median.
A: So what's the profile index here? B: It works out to 6.5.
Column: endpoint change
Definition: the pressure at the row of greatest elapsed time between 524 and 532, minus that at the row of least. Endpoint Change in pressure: 0.021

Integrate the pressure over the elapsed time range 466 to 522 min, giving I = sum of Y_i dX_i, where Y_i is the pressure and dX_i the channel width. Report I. 76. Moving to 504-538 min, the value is 47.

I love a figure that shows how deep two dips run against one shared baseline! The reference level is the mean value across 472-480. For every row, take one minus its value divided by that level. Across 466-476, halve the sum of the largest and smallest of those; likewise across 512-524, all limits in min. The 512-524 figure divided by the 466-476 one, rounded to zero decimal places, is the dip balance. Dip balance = 12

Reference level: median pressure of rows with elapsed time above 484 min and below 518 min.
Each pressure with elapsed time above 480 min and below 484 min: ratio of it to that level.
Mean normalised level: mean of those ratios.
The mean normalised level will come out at 0.94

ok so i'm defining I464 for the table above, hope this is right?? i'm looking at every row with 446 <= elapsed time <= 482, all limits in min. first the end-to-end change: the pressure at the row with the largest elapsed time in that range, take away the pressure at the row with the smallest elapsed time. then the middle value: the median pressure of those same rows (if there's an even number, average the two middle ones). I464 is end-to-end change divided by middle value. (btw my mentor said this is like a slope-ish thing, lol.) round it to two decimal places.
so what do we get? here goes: -0.01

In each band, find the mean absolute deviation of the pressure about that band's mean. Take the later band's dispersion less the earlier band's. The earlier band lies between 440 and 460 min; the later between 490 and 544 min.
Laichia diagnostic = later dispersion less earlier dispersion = 0.016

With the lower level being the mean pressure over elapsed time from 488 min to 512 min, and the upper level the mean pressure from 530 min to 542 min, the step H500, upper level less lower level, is -0.04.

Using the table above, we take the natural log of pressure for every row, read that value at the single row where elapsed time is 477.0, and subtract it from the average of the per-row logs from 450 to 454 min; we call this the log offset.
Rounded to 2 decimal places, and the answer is 0.03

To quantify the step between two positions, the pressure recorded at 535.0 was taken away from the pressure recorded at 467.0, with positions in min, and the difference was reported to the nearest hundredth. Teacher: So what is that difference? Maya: 0.04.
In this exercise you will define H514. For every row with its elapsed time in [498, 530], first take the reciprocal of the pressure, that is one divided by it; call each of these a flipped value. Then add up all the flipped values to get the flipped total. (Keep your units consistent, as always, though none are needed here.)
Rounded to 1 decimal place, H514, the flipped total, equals 11.5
